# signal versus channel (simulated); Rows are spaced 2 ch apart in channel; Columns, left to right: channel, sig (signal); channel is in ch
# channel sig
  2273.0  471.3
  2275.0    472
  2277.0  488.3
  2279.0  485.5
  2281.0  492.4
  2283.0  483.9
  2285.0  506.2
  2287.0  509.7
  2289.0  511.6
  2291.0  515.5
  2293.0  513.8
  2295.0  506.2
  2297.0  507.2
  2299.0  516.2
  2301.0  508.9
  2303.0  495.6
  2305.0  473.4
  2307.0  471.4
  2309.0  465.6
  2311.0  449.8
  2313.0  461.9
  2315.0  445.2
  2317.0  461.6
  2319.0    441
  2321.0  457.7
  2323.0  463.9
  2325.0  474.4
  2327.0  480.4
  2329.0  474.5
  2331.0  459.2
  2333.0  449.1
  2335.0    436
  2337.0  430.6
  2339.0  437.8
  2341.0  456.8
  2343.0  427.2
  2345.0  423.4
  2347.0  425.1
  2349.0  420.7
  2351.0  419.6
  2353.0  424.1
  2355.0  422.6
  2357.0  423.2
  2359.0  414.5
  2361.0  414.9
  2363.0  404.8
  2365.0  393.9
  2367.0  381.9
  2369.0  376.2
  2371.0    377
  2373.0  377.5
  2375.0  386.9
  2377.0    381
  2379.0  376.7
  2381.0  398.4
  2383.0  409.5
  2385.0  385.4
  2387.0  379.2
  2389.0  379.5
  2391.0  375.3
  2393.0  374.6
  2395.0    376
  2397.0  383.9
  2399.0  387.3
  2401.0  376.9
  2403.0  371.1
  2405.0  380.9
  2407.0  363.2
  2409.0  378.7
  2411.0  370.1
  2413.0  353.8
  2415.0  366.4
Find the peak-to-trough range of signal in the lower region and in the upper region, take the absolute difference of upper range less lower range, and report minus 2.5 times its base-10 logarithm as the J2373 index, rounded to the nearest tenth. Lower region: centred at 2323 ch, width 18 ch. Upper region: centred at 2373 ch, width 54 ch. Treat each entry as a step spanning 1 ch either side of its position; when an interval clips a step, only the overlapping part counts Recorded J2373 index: -2.6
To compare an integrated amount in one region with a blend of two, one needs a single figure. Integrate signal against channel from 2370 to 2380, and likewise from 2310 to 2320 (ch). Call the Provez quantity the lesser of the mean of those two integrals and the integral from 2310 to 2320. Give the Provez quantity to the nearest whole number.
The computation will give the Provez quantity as 4159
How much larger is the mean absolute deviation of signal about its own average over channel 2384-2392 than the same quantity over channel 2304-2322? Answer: -6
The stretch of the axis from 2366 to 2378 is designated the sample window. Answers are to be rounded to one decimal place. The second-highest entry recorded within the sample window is 381.9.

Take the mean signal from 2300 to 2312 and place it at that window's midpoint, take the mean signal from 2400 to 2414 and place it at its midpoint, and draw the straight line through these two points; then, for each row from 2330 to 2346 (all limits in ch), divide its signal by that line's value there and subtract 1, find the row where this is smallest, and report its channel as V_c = 2337.0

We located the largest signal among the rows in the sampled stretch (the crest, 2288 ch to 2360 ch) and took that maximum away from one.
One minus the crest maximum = -515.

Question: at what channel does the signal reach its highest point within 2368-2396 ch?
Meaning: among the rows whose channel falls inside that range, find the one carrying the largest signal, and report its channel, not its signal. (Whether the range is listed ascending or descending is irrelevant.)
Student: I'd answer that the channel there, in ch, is 2383.0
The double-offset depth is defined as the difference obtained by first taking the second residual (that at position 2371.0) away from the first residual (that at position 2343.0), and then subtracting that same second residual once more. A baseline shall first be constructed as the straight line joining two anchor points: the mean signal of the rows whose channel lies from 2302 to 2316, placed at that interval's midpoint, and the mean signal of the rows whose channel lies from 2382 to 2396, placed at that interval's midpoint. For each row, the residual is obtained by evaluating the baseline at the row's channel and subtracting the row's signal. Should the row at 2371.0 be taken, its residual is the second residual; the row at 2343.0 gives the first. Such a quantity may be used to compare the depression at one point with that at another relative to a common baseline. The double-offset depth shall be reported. -46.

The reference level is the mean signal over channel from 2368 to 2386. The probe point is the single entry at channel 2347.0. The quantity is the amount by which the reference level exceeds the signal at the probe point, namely -40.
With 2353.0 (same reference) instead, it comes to -39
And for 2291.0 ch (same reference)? -130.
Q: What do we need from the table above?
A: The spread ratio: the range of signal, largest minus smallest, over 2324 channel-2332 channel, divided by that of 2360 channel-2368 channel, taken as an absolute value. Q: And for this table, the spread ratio 0.6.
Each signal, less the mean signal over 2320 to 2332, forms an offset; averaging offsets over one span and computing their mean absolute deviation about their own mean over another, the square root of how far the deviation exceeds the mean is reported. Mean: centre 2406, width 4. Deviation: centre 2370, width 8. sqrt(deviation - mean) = 9.91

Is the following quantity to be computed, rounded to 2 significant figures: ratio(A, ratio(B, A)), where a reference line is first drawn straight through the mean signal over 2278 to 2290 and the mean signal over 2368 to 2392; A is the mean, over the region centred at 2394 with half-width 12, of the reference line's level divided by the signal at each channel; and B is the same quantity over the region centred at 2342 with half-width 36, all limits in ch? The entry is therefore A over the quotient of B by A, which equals 0.93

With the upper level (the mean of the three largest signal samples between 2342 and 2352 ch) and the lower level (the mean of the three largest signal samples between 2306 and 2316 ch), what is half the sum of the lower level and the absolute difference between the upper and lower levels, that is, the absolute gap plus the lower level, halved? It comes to 254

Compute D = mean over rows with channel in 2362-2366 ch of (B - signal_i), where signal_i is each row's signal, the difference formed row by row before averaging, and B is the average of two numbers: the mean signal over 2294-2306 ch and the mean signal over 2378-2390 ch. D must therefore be 45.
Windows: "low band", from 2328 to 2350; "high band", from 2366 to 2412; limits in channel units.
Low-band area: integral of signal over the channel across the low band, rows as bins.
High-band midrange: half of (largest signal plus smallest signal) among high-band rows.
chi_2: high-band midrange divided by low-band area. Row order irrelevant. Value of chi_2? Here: 0.040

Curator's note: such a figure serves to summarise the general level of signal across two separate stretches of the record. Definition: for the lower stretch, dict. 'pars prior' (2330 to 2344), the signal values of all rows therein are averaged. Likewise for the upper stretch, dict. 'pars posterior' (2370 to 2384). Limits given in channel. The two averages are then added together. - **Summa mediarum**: 829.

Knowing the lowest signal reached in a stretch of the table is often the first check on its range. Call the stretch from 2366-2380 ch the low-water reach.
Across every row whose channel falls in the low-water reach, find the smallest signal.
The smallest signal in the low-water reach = 376.2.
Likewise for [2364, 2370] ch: 376.2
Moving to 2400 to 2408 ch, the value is 363.2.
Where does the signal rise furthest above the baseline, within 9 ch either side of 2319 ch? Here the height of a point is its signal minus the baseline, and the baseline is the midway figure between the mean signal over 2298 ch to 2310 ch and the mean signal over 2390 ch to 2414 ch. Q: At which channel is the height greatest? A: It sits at 2327.0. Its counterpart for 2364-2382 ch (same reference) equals 2381.0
